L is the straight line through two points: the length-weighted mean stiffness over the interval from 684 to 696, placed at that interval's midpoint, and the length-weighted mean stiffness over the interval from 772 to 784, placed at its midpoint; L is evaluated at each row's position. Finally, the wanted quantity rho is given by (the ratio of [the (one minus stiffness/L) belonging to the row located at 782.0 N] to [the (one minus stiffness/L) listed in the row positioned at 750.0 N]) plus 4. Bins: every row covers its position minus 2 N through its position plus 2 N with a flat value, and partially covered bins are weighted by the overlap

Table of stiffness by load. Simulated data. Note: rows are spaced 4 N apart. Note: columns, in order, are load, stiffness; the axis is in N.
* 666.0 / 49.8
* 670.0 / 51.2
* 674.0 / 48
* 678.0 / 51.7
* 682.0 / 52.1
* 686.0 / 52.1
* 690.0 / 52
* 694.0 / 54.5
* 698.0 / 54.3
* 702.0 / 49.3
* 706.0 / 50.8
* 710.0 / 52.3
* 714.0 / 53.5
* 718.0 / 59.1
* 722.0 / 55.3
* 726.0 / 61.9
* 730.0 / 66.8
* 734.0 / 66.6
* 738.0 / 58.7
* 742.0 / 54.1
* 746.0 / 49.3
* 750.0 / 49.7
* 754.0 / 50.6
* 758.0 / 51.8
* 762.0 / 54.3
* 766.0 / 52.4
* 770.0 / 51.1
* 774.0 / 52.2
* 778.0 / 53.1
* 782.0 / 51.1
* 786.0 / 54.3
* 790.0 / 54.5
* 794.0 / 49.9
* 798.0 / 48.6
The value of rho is 4.4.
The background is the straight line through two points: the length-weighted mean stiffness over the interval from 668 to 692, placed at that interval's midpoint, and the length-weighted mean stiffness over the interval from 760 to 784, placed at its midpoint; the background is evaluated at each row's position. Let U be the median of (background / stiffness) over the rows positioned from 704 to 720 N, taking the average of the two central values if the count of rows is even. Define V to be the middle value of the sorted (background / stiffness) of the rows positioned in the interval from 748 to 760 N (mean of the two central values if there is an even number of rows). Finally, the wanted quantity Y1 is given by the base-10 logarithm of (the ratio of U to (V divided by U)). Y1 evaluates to -0.035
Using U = 0.975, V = 1.03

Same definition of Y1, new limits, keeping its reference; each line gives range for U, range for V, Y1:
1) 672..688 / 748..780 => -0.014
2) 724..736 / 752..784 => -0.219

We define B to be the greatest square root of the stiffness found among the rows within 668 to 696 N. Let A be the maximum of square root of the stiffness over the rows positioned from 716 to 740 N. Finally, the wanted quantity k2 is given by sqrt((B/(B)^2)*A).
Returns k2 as 1.05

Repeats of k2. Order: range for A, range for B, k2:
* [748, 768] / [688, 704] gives 1.00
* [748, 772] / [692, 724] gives 0.98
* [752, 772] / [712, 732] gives 0.95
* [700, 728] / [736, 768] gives 1.01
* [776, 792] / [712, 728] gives 0.97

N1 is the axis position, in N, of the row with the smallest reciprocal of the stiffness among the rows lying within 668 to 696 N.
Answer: 694.0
